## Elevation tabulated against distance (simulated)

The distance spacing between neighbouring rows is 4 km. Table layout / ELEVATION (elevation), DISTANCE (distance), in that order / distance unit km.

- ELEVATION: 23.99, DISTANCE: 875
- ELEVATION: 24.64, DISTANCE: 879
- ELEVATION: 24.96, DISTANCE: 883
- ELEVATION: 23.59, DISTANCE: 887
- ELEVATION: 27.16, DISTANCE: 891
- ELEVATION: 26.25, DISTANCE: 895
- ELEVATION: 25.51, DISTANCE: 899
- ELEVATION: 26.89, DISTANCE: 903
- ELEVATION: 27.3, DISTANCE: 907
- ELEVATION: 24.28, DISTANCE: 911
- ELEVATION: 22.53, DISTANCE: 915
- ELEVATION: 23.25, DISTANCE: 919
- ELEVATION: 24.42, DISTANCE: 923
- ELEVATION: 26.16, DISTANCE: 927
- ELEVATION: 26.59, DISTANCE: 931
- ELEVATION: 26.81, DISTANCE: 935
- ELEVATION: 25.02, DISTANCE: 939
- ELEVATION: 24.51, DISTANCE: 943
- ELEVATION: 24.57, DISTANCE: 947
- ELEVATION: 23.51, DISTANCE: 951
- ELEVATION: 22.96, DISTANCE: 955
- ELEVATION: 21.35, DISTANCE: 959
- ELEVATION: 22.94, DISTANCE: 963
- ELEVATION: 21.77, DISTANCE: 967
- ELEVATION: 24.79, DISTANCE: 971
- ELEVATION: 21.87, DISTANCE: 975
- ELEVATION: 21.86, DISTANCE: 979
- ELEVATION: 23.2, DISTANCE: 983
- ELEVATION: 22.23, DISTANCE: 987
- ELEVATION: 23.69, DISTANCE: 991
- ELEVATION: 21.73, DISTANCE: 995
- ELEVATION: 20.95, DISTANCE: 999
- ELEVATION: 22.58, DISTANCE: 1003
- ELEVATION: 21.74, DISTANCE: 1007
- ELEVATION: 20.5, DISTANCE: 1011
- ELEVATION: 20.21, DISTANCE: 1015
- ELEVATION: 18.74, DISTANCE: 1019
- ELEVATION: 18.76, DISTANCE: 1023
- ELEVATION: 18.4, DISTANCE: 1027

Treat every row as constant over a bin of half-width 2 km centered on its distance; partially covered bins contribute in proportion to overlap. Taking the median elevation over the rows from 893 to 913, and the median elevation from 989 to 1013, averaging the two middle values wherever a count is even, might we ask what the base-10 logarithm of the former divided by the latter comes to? 0.08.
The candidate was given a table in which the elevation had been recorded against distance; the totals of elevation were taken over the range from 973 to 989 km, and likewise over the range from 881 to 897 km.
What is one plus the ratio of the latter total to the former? 2.1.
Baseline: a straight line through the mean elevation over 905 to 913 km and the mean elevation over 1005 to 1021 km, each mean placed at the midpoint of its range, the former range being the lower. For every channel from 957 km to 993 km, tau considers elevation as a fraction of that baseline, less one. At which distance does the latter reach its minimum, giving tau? 959 km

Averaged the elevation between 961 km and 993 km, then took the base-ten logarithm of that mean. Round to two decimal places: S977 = 1.36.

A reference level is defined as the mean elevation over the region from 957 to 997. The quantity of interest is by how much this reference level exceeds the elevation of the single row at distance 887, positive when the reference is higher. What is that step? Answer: -1.0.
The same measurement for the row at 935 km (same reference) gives -4.3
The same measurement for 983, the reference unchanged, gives -0.7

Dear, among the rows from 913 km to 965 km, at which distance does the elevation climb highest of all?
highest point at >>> 935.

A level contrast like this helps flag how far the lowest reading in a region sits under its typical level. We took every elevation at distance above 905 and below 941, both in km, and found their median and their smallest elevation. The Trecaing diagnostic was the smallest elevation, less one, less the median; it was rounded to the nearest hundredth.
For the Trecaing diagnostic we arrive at -3.49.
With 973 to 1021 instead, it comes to -4.06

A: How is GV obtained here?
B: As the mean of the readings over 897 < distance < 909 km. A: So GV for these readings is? 26.6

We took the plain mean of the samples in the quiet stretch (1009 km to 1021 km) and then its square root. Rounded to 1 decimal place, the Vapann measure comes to 4.5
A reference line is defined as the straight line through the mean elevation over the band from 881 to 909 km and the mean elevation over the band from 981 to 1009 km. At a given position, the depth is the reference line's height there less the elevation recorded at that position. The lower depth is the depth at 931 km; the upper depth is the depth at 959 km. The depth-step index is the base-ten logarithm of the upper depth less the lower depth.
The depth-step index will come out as 0.63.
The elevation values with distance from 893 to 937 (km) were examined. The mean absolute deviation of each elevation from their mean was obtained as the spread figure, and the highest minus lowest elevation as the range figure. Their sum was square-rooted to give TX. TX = 2.5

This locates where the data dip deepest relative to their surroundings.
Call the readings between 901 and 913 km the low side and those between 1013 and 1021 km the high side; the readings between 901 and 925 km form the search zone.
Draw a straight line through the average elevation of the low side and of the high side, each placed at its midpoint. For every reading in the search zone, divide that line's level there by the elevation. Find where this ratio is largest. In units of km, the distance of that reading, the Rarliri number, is 915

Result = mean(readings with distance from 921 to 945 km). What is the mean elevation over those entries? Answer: 25.6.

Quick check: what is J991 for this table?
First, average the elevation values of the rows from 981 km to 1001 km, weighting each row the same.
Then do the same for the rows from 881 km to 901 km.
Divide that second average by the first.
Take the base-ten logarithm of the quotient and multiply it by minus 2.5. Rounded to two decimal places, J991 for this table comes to -0.14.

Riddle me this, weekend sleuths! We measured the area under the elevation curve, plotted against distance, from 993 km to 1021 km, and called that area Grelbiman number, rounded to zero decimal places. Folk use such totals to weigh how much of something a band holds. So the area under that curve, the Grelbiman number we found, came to 586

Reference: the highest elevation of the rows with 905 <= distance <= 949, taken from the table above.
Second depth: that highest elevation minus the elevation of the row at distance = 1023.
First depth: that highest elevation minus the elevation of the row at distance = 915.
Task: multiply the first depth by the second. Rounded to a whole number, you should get 41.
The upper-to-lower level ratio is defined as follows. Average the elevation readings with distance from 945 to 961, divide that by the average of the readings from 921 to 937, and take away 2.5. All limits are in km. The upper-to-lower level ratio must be -1.61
